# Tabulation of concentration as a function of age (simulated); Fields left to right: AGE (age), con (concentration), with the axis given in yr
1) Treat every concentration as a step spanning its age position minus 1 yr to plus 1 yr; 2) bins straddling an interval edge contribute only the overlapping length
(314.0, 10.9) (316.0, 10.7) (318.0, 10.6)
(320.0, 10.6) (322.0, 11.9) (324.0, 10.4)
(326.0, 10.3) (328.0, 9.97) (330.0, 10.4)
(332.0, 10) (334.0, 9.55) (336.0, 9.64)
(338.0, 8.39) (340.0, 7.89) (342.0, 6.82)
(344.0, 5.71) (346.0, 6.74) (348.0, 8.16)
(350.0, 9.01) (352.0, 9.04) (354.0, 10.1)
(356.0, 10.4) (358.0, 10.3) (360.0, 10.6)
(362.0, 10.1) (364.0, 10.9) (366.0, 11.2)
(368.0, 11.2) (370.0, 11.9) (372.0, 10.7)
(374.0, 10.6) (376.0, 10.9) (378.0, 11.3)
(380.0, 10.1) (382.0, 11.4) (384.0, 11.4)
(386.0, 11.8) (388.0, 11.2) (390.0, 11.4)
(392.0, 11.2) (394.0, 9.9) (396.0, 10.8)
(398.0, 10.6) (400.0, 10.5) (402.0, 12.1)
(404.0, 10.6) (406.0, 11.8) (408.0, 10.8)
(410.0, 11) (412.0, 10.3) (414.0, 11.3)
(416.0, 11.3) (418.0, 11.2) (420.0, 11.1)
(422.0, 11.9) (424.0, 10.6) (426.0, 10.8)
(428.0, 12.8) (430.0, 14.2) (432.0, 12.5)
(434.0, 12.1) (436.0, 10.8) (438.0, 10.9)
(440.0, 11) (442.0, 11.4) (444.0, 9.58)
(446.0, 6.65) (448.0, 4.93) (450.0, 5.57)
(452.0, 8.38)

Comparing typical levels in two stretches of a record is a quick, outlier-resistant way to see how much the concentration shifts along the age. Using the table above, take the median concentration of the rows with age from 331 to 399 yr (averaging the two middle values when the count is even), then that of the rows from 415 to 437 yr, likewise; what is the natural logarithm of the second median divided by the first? 0.07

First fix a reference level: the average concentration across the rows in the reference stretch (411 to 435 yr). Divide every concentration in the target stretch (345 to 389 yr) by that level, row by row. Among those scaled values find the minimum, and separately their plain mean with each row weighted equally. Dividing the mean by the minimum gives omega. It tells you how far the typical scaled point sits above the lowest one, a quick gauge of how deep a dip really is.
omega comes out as 1.5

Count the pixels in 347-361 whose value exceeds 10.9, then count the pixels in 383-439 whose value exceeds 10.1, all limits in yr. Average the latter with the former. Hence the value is 13.5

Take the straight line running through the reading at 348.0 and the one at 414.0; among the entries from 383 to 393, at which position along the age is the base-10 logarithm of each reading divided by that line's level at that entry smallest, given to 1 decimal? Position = 392.0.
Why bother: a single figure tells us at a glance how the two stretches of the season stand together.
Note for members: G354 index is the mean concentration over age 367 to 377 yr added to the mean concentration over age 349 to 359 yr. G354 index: 20.8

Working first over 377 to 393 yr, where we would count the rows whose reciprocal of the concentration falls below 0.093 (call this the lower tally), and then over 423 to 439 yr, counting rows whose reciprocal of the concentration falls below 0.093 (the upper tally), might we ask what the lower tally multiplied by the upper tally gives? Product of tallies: 49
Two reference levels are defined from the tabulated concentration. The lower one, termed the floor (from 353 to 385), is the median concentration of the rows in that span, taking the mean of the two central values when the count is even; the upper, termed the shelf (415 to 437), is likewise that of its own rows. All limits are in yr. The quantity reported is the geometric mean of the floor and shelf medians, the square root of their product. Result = 11.0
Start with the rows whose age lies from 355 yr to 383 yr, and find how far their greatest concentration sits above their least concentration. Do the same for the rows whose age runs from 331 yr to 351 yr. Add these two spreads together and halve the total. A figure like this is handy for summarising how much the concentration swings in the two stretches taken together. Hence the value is 3.0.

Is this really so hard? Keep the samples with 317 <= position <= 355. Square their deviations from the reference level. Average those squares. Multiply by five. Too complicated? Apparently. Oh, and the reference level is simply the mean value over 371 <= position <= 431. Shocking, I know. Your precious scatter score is 31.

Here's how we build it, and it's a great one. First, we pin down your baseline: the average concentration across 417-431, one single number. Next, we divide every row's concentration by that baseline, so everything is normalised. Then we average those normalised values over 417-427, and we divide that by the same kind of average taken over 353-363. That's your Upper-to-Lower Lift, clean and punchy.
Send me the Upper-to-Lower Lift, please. 1.08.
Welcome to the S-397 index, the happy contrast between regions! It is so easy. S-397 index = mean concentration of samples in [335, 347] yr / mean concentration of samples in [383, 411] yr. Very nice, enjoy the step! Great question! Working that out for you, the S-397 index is 0.68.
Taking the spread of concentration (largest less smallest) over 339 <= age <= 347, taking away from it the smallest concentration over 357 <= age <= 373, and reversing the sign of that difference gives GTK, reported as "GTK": 7.9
